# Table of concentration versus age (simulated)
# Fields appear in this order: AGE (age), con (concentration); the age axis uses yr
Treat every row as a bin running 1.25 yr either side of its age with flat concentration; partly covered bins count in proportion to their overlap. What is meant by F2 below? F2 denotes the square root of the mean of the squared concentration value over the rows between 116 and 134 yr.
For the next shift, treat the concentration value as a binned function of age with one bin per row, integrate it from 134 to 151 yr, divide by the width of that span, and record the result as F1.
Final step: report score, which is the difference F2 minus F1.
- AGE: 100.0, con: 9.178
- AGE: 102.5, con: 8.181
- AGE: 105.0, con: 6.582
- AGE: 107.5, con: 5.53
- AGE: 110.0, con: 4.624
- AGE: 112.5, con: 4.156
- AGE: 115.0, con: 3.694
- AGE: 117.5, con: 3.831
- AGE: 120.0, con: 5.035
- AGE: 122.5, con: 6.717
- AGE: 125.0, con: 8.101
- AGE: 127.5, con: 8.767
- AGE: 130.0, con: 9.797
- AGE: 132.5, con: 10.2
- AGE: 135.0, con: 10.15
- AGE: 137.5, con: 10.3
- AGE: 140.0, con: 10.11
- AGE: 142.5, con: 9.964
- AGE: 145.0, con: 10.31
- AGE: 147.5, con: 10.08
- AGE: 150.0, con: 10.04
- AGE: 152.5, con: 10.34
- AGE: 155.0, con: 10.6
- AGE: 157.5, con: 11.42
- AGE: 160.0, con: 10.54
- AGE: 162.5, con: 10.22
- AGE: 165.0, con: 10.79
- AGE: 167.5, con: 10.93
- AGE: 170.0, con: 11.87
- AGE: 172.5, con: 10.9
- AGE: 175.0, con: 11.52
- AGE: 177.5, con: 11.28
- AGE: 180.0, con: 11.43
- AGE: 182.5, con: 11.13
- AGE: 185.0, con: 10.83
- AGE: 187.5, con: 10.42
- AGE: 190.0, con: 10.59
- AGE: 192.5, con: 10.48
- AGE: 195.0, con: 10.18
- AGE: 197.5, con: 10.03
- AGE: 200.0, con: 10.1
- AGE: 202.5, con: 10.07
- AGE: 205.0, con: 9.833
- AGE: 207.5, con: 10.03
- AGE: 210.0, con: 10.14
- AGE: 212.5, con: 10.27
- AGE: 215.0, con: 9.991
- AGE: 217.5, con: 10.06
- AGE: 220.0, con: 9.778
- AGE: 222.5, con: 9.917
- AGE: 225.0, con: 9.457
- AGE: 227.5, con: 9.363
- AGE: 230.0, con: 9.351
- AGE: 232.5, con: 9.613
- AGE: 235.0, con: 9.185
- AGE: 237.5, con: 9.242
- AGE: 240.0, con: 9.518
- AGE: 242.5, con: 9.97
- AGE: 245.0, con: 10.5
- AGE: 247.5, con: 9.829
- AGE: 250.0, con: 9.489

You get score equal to -2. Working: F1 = 10.1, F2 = 7.8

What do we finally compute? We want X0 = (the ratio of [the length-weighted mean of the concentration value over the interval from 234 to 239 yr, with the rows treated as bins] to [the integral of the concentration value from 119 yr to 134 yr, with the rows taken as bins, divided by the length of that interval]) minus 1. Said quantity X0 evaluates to 0.13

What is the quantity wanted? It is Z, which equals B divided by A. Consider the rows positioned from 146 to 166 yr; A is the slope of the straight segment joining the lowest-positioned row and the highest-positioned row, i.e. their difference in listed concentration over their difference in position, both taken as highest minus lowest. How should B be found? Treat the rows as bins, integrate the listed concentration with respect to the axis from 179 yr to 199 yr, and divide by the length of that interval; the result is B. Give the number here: 262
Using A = 0.04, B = 10.6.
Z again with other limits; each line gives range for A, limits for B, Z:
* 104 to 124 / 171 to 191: 1430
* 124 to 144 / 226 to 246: 90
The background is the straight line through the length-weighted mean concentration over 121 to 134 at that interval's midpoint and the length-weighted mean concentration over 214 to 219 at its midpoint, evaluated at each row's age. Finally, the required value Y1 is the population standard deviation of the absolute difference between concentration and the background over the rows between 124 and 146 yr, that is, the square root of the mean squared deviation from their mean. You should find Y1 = 0.44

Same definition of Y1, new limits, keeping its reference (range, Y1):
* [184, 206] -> 0.39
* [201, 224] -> 0.12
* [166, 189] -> 0.46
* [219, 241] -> 0.30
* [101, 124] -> 1.48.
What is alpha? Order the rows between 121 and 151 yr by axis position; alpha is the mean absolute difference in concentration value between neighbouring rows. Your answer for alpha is 0.42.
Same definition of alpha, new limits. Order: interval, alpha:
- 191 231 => 0.17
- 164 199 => 0.37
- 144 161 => 0.42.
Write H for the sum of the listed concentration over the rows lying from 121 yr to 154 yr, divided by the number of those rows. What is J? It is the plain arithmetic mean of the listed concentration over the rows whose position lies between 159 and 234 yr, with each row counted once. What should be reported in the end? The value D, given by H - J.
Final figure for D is -0.8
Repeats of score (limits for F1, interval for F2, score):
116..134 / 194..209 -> 3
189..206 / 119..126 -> -3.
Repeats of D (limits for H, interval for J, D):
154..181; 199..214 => 1.0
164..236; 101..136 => 3.5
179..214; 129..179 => -0.2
